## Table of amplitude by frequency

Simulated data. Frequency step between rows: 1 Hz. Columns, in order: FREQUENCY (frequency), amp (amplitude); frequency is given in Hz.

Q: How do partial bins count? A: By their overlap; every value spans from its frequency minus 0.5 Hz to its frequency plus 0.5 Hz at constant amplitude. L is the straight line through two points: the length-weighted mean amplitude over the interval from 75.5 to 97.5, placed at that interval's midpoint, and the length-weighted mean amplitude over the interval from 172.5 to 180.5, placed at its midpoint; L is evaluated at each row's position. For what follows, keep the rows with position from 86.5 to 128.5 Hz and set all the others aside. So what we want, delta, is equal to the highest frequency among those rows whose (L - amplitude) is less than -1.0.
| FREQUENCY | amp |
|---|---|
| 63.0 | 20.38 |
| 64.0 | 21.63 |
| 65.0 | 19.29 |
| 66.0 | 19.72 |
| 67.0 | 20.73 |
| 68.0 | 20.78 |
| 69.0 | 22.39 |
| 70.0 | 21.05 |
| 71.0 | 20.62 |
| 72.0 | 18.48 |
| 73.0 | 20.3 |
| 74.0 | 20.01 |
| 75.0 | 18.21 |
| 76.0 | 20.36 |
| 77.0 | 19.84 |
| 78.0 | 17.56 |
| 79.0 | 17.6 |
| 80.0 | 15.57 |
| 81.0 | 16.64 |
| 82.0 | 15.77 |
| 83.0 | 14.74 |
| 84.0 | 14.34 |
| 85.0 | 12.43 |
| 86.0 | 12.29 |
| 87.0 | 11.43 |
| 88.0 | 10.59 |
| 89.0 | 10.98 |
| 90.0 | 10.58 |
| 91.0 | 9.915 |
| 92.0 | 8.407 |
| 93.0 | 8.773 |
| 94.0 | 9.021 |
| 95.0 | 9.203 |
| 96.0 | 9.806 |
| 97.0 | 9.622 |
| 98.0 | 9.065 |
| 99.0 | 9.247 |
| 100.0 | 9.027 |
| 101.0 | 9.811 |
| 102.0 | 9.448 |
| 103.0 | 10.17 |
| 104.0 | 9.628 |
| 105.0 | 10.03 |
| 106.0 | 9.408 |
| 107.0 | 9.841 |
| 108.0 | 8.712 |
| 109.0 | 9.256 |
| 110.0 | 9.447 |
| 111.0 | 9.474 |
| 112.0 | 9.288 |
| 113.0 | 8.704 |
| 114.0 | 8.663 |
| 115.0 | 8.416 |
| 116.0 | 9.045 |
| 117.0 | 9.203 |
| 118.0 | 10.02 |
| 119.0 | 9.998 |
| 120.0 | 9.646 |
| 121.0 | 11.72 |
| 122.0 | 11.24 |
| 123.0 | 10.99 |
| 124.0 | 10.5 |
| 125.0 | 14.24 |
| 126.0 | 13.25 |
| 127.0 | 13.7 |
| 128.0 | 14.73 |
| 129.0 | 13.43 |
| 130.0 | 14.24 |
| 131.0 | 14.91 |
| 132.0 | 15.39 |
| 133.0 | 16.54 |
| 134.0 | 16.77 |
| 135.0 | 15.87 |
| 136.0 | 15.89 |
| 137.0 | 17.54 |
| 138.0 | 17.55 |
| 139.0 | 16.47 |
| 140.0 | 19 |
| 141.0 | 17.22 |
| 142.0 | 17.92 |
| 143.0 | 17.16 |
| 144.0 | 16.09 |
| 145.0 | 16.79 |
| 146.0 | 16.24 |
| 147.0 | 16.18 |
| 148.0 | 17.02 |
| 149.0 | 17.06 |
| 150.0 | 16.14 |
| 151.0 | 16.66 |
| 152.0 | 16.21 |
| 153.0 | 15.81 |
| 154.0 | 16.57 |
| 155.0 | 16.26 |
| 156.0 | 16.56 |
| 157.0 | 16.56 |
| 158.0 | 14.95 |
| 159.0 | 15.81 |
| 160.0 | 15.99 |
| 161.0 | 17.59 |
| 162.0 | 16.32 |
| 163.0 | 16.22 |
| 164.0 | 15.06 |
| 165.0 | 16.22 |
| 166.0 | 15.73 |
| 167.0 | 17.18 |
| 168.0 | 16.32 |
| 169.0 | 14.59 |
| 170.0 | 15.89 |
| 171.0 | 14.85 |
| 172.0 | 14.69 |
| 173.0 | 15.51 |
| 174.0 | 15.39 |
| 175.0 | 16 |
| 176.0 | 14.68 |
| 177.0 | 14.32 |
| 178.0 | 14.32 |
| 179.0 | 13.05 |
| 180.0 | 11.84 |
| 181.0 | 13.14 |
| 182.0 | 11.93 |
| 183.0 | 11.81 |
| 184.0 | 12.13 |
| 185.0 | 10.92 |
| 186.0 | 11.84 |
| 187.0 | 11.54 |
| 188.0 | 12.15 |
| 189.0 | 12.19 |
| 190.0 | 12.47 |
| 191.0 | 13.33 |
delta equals 128.0 Hz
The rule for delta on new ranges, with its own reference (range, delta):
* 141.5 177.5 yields 175.0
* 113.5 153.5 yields 153.0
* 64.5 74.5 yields 74.0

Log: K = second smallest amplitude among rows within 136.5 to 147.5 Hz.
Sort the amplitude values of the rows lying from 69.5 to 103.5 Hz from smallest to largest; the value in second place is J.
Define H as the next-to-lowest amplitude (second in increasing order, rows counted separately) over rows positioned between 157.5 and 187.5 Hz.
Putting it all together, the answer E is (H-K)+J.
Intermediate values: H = 11.54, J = 8.773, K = 16.18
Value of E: 4.1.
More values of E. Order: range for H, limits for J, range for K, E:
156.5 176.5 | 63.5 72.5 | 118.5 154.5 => 24.0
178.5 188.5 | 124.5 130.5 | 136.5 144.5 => 8.5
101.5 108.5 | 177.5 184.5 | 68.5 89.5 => 10.3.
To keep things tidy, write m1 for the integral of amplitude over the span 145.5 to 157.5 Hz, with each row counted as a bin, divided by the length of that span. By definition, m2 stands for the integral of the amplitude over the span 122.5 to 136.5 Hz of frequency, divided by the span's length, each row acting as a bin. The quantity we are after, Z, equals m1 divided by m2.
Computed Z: 1.15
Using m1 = 16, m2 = 14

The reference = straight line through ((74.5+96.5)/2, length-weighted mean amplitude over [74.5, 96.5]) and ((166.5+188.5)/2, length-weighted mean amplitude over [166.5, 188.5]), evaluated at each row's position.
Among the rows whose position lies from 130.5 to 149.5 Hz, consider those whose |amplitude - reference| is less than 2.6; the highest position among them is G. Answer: 147.0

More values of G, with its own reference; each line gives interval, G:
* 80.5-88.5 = 87.0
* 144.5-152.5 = 152.0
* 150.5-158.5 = 158.0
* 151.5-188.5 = 188.0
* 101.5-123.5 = 123.0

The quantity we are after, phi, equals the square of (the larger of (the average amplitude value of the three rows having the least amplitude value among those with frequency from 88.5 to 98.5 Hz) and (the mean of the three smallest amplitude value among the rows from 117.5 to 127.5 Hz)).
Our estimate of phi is 98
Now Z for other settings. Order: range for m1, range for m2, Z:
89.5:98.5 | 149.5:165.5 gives 0.58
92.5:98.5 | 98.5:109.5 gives 0.97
